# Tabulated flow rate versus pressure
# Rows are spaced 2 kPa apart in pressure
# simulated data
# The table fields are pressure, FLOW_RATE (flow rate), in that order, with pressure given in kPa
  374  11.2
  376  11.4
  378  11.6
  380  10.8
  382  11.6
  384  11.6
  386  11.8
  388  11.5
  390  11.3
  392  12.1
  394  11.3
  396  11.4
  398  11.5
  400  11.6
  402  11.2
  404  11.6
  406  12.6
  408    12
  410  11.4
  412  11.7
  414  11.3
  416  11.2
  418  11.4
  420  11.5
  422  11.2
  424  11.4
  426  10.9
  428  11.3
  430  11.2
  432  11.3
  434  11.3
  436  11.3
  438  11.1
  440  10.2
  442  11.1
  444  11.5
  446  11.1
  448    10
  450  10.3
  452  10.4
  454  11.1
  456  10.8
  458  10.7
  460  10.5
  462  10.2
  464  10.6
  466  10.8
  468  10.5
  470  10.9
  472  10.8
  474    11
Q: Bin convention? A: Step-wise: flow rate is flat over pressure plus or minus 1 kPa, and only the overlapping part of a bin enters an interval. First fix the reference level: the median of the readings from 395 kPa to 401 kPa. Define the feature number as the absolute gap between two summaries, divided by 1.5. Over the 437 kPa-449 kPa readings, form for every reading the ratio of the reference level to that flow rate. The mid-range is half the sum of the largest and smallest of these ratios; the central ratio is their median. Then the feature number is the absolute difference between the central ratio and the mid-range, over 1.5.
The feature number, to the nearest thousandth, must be 0.026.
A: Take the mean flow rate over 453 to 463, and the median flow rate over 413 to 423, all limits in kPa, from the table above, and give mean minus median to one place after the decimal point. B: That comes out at -0.6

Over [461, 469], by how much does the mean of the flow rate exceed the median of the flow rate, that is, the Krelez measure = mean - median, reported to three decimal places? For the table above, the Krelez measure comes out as -0.025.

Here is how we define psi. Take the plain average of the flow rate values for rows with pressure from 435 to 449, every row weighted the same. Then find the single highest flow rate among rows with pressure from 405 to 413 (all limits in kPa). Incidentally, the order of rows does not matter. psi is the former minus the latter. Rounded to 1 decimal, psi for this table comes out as -1.7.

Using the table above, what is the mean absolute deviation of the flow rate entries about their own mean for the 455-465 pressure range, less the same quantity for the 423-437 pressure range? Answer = 0.058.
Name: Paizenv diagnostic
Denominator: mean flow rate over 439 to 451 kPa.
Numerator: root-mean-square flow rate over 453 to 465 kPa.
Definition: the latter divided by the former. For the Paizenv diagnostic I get 0.996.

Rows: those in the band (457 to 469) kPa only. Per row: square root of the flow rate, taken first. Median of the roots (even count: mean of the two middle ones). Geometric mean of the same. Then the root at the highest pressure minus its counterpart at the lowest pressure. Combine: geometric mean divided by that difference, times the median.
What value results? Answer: -343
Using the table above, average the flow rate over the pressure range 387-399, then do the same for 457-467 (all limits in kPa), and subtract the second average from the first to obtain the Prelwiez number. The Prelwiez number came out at 1.0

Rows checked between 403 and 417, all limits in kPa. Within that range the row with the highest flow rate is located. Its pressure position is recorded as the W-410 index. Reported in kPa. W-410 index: 406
